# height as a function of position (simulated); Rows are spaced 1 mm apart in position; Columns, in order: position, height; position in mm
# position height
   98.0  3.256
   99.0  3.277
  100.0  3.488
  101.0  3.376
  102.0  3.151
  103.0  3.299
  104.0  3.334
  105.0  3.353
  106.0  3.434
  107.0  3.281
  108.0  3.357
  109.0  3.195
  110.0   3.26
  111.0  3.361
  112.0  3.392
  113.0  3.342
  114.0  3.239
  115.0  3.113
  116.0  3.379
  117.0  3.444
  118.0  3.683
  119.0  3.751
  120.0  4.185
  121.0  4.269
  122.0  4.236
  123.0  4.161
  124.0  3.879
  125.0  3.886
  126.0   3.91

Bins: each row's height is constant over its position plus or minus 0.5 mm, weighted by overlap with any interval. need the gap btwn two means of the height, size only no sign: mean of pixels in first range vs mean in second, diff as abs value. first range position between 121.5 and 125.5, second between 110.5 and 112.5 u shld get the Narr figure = 0.66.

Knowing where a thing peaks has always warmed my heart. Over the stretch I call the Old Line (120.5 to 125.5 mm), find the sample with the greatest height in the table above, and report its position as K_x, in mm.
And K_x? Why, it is 121.0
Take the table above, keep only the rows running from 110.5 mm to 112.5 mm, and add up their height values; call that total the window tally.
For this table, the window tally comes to 6.75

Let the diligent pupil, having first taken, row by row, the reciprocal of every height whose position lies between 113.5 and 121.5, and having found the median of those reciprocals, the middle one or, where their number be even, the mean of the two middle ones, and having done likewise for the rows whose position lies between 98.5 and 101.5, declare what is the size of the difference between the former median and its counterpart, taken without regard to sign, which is 0.015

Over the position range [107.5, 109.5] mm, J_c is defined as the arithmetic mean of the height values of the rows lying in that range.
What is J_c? 3.28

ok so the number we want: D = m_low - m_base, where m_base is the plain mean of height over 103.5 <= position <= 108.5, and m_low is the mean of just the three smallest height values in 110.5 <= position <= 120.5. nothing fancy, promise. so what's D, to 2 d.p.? -0.12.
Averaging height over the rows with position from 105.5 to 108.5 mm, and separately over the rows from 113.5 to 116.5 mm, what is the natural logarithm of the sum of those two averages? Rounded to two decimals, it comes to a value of 1.89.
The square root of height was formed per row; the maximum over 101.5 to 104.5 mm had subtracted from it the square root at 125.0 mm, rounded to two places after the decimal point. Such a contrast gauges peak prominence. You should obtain -0.15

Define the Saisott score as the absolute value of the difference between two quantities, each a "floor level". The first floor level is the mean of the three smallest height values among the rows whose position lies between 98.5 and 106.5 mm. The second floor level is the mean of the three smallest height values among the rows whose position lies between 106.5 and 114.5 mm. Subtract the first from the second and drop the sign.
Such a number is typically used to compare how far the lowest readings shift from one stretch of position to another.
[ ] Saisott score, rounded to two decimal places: 0.01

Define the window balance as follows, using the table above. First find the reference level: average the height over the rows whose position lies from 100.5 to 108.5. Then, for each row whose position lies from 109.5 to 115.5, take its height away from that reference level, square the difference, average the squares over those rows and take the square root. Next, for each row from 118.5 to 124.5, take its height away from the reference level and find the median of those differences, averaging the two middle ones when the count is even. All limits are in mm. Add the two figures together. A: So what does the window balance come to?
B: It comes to -0.75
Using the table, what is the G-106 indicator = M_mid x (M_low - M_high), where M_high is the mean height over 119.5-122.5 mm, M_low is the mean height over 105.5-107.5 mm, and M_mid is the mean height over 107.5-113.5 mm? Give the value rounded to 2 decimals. -2.89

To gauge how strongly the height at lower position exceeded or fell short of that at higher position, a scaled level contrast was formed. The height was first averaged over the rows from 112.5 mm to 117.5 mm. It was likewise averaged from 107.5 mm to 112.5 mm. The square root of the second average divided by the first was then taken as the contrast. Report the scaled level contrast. 1.00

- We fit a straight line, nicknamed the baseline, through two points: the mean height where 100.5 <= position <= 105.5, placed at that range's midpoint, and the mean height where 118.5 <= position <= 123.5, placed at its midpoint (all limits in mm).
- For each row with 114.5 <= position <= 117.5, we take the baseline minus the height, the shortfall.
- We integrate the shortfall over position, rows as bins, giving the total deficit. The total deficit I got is 1.7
